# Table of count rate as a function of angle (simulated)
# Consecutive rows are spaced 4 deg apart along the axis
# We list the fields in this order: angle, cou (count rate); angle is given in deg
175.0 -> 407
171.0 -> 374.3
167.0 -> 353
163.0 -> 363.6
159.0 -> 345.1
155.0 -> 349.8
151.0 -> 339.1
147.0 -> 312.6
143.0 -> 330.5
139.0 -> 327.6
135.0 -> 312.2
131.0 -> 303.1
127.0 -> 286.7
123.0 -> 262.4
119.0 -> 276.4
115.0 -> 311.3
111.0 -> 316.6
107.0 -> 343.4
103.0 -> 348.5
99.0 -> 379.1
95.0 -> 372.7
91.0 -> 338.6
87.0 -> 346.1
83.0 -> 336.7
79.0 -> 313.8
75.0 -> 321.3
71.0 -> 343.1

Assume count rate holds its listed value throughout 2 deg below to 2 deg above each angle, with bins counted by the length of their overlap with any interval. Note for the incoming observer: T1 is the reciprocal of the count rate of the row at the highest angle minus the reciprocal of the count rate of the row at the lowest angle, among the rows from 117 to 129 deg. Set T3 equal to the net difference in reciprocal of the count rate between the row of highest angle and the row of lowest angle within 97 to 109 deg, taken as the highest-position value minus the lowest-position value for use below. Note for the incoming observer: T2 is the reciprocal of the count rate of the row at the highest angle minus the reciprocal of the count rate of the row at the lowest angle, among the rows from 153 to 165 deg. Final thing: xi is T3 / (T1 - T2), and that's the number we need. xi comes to -12.8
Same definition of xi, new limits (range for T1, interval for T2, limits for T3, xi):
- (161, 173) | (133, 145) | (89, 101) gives -3.2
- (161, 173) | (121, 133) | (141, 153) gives -0.2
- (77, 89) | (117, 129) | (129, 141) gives 1.5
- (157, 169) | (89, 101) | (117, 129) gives -0.5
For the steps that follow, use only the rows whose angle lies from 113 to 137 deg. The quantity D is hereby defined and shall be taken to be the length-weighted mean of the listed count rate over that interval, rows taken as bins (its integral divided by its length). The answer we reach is 292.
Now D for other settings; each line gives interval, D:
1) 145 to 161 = 337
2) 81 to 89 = 341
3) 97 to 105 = 364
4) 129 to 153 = 321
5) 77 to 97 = 342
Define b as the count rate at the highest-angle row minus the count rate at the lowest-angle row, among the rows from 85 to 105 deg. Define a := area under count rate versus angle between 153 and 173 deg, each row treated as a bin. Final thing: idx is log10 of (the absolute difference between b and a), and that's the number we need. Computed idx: 3.85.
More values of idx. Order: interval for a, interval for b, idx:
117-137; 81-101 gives 3.76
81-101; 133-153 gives 3.85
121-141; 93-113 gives 3.78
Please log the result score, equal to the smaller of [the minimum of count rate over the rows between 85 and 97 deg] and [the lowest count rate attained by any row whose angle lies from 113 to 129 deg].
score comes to 262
